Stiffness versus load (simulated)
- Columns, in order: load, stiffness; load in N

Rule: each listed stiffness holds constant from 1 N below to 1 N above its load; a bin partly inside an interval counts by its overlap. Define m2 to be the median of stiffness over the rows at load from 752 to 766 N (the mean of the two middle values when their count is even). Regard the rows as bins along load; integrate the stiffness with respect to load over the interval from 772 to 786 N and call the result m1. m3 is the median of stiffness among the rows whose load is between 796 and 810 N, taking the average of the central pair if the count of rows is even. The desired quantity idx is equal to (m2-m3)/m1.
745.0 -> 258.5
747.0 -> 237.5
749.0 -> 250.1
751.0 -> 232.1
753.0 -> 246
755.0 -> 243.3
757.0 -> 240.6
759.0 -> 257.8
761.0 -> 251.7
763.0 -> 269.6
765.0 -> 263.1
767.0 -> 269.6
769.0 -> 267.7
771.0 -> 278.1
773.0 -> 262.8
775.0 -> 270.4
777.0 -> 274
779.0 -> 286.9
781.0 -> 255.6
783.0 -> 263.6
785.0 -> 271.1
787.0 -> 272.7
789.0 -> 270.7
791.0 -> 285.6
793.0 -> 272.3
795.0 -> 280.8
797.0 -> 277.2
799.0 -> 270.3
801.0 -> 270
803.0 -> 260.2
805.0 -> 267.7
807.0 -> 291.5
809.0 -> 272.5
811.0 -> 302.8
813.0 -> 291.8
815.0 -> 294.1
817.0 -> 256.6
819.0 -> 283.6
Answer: -0.005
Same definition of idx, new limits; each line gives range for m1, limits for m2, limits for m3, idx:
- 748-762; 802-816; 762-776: 0.006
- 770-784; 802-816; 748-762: 0.012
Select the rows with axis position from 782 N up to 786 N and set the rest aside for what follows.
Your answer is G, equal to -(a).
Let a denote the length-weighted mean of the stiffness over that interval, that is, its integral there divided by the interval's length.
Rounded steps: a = 267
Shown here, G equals -267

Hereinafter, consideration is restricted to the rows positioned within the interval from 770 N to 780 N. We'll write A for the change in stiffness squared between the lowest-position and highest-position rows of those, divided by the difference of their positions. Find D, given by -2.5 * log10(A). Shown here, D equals -7.0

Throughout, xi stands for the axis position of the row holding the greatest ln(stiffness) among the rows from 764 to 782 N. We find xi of 779.0 N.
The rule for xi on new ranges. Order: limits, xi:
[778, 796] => 779.0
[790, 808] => 807.0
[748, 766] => 763.0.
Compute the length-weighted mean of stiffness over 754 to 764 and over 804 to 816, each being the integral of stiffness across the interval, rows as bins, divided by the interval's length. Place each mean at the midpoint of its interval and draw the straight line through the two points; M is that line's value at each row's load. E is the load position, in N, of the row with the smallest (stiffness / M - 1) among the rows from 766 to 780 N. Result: 773.0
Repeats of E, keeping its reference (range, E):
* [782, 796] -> 783.0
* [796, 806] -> 803.0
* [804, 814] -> 805.0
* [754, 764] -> 757.0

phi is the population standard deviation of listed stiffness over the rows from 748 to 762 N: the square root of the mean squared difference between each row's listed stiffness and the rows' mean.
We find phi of 7.7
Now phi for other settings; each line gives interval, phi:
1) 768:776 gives 5.5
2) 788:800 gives 5.6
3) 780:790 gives 6.4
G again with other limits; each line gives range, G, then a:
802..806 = -264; 264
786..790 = -272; 272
